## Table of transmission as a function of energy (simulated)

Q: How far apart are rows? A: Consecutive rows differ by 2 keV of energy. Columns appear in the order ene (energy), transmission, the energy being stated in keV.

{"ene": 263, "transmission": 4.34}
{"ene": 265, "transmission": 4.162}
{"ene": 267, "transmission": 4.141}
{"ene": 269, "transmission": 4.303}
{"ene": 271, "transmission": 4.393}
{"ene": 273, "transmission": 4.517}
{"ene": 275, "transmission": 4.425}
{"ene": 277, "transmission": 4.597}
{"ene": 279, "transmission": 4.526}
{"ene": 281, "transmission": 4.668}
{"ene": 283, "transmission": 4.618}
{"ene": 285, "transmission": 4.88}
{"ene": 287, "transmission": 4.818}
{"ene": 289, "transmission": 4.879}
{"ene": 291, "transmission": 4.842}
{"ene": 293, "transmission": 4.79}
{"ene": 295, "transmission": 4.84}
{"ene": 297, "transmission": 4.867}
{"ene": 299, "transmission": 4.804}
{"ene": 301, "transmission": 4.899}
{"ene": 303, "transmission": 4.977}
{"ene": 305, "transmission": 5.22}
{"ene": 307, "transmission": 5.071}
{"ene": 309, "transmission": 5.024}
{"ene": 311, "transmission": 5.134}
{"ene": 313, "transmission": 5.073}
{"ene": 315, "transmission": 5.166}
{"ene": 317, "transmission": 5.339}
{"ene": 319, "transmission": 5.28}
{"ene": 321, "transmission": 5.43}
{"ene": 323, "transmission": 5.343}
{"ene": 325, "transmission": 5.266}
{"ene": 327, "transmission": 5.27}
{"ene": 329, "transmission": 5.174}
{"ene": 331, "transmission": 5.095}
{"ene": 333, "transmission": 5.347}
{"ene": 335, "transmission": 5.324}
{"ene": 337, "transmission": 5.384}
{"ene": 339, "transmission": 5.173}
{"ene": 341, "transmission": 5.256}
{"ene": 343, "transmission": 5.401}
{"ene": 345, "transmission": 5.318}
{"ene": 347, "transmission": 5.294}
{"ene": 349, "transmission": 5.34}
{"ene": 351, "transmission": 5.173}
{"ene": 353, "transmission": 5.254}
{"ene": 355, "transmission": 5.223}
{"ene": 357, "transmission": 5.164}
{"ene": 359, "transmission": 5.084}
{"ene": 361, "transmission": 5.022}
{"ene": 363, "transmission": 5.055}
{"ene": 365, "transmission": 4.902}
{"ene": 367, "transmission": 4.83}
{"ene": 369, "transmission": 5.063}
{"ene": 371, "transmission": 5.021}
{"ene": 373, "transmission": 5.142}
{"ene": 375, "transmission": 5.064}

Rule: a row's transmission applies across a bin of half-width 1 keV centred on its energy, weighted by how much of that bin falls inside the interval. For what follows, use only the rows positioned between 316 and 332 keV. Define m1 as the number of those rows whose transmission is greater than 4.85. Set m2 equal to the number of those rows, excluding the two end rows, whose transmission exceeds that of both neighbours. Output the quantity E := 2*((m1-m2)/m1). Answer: 1.50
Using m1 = 8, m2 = 2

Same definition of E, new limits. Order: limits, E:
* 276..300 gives -0.67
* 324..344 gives 1.40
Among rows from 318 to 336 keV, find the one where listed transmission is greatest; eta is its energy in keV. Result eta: 321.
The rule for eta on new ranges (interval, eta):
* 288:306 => 305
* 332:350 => 343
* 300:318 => 317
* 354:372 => 355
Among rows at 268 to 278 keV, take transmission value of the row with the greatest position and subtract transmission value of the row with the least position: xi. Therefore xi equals 0.29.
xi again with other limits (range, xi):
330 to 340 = 0.08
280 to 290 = 0.21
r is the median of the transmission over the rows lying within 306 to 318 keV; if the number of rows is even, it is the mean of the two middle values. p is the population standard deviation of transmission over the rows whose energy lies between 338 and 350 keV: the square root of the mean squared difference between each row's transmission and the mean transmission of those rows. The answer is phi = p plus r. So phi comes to 5.2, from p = 0.071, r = 5.1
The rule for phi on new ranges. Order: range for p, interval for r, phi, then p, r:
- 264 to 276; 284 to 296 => 5.0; 0.137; 4.8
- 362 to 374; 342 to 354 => 5.4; 0.105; 5.3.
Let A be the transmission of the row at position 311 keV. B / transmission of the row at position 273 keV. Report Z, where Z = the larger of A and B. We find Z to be 5.1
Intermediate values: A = 5.134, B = 4.517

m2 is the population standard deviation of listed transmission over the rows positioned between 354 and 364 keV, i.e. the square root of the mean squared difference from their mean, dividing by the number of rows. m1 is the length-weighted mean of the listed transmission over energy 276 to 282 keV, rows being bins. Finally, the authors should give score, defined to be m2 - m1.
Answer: -4.5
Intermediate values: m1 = 4.6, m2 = 0.074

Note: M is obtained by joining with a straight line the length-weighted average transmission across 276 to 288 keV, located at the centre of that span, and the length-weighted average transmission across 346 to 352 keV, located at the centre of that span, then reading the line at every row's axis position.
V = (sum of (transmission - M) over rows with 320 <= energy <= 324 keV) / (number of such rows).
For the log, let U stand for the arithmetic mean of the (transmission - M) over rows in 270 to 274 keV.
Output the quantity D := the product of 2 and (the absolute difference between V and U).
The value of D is 0.99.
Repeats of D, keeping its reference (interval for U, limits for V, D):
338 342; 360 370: 0.92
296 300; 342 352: 0.08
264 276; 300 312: 0.83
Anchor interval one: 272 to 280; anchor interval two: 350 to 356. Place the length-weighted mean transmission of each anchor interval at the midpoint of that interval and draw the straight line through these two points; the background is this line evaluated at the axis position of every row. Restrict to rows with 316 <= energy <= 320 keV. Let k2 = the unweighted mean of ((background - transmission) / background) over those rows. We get -0.08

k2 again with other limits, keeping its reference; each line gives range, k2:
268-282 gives 0.00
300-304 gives -0.04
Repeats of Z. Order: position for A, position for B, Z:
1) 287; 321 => 5.4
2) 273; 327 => 5.3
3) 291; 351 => 5.2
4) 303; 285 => 5.0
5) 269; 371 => 5.0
